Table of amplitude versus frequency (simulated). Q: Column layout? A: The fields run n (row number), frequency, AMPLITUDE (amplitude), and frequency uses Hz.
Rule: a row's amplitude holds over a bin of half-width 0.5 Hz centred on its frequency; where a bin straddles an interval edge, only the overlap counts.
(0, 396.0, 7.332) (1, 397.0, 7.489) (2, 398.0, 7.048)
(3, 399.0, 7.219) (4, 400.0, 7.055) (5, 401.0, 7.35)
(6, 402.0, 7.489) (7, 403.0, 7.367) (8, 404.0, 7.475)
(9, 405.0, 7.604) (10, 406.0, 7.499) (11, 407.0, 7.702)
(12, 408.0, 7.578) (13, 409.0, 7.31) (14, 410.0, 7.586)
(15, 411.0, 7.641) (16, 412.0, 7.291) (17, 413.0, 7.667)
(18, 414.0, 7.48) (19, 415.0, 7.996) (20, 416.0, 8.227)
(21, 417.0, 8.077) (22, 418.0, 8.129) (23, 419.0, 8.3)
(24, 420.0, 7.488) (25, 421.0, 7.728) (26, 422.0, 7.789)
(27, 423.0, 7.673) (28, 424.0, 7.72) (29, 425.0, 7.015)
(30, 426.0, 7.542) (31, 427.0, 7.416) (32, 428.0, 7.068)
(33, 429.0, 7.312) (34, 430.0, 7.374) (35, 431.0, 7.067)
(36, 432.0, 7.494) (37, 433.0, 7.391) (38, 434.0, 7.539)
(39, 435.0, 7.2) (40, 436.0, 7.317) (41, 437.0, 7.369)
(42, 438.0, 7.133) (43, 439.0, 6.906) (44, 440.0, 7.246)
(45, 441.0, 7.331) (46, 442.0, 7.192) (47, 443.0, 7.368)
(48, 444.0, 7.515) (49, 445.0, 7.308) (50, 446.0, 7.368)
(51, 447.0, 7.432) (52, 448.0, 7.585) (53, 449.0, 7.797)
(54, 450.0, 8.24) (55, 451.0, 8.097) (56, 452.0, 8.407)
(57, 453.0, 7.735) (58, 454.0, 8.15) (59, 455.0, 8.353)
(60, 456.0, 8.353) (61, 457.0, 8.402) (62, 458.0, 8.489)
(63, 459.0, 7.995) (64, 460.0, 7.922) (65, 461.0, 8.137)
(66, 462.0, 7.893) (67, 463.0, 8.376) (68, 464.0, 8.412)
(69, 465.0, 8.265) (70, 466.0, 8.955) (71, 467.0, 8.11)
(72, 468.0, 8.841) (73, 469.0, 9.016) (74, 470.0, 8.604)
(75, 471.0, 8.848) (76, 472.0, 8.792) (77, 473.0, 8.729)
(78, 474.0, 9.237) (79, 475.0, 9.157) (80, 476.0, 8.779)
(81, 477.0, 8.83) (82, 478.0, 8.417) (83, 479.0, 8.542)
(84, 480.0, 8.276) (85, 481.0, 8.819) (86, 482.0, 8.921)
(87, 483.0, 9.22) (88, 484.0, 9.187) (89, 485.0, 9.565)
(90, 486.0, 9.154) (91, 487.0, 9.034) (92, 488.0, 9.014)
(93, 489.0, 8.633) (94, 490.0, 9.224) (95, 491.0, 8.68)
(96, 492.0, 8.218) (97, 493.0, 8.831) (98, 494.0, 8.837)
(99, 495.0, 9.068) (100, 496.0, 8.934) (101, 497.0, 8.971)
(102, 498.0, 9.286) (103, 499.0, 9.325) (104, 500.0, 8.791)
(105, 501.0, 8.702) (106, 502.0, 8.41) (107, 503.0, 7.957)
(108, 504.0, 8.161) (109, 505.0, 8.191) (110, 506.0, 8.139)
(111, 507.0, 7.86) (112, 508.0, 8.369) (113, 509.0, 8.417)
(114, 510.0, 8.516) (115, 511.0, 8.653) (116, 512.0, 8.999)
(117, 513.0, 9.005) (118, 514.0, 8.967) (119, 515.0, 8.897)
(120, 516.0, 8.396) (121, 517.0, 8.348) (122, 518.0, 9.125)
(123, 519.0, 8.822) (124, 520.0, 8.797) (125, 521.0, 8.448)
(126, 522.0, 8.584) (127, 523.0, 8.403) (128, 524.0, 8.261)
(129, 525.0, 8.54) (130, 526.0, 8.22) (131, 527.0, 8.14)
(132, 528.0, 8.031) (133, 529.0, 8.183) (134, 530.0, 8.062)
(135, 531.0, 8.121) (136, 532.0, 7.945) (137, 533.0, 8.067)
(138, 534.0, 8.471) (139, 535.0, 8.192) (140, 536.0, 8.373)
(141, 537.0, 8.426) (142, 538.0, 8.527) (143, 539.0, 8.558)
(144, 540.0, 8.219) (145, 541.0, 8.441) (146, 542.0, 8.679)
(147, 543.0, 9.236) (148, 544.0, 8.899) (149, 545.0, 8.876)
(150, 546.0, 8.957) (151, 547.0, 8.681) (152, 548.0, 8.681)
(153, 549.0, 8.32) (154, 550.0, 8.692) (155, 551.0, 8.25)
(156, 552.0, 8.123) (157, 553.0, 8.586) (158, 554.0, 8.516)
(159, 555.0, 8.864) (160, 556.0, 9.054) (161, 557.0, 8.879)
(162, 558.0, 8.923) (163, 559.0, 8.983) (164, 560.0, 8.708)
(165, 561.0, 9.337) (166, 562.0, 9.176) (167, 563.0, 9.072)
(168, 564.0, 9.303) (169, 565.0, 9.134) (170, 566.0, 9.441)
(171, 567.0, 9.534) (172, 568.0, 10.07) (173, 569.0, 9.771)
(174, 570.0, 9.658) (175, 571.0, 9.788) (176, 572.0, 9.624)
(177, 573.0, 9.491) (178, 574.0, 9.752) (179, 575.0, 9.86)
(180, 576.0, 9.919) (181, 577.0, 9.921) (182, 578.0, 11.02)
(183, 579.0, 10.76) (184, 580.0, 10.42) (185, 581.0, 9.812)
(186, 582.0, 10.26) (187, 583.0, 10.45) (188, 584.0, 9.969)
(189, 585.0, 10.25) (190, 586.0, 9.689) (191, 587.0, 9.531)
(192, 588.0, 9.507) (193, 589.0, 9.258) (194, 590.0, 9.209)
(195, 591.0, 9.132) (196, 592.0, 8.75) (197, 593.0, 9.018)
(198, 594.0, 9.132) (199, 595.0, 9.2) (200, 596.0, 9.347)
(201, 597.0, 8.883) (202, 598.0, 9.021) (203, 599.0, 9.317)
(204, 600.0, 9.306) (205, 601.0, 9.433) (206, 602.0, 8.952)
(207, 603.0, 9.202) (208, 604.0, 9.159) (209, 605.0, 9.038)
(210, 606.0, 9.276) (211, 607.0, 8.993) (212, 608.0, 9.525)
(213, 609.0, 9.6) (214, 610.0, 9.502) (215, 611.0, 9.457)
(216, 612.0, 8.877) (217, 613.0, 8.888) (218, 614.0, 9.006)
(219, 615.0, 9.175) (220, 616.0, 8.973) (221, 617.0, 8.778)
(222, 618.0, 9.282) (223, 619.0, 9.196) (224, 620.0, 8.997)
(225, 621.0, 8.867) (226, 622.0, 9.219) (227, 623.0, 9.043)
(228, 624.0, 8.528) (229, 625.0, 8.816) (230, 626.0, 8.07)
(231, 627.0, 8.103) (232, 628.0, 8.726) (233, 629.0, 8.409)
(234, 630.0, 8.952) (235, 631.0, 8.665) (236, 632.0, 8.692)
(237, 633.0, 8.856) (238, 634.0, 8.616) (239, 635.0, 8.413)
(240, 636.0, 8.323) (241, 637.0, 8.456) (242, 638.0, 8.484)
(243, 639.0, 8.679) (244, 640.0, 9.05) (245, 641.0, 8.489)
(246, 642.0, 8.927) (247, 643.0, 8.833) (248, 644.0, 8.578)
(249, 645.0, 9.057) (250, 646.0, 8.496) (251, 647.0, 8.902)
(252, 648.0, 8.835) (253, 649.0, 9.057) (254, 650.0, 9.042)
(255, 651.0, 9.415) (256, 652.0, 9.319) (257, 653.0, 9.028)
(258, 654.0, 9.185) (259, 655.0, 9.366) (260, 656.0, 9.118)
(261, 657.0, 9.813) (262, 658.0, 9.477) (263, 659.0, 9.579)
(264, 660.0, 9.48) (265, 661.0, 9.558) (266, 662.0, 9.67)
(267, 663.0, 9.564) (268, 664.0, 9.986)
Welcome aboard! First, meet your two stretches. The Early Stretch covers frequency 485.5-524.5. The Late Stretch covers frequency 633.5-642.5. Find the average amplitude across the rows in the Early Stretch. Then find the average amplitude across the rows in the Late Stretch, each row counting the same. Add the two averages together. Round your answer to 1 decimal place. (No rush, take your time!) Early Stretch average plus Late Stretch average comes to 17.3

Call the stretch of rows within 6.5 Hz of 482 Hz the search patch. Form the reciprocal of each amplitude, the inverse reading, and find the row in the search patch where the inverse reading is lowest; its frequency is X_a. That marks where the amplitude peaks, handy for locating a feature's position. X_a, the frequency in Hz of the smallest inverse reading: 485.0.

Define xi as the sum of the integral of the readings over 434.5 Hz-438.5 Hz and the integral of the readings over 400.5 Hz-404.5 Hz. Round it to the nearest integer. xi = 59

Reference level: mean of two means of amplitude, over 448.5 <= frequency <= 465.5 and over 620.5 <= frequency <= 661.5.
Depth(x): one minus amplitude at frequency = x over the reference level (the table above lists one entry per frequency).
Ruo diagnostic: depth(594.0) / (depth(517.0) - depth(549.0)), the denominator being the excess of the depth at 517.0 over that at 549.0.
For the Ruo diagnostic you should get 21.3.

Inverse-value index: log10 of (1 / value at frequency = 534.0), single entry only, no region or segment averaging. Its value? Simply -0.93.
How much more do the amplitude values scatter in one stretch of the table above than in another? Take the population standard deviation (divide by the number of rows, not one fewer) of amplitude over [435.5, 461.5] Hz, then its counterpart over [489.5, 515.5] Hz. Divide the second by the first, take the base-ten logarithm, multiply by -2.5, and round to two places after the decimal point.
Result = 0.16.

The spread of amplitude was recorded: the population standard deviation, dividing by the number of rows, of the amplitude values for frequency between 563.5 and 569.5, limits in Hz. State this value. 0.31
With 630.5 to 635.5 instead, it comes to 0.14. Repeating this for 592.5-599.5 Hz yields 0.16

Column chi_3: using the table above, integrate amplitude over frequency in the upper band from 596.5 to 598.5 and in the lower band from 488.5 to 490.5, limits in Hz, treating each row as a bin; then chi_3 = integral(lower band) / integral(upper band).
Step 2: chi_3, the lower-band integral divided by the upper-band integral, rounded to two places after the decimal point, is 1.00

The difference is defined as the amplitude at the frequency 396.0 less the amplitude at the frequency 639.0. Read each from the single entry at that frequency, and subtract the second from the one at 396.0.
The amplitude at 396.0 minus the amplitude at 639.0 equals -1.3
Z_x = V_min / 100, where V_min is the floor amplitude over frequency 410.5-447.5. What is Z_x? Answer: 0.069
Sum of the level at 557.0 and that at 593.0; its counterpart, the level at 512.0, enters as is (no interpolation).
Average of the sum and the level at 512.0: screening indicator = 13.4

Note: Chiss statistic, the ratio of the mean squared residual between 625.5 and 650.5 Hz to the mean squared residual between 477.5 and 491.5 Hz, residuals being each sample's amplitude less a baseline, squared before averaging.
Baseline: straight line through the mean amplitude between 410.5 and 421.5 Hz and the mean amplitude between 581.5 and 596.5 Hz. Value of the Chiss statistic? 6.4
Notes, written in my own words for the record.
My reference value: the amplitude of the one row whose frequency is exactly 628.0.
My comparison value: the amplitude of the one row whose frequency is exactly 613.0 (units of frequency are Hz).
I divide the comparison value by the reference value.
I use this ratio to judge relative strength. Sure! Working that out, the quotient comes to 1.02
